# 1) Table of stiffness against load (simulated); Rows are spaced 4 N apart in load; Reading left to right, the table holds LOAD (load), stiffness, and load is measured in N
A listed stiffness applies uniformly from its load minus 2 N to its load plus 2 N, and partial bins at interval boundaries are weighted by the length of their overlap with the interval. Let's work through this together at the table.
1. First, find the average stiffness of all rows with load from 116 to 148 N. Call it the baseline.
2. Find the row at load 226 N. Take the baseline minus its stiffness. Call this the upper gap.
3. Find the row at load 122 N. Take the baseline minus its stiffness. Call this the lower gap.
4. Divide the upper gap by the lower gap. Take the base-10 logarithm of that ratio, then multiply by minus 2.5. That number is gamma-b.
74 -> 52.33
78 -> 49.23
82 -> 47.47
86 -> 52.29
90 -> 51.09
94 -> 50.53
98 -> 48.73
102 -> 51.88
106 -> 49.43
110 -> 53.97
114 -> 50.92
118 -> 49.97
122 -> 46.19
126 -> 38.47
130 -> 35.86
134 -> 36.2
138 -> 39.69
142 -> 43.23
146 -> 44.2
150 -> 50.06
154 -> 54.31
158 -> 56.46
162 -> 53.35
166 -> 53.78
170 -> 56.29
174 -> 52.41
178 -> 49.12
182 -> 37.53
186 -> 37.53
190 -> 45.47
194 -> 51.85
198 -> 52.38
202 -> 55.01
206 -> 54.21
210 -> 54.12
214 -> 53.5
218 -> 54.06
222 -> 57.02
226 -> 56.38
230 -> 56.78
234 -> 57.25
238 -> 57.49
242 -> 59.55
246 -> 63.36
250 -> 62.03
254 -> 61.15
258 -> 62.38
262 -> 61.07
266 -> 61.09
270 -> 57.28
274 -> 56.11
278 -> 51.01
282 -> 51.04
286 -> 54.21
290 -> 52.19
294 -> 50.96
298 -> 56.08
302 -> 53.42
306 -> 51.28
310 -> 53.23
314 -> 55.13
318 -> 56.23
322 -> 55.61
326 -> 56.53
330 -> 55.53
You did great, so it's -1.3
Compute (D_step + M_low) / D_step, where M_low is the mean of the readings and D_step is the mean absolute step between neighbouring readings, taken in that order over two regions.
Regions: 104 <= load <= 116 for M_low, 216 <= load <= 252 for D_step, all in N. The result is 36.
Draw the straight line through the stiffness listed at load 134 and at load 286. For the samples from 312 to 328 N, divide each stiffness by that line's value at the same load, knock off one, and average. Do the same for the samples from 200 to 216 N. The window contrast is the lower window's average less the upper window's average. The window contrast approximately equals 0.25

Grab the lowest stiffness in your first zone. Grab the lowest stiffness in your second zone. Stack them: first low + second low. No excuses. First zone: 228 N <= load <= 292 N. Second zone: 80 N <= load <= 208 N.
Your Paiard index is 86.9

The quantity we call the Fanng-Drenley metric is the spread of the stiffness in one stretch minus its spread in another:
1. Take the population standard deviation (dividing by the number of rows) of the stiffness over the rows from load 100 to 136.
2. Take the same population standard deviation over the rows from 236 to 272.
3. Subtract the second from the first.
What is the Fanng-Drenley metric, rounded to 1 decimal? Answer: 4.7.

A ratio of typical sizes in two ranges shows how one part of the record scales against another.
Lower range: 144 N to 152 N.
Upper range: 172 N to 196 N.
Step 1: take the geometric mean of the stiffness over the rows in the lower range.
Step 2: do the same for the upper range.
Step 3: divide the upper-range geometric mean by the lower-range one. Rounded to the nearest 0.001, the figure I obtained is 0.961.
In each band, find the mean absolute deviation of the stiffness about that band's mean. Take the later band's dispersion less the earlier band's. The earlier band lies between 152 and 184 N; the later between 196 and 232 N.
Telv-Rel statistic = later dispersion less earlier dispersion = -3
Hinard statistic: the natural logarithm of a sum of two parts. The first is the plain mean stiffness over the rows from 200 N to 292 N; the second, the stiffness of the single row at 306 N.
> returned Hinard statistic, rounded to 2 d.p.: 4.68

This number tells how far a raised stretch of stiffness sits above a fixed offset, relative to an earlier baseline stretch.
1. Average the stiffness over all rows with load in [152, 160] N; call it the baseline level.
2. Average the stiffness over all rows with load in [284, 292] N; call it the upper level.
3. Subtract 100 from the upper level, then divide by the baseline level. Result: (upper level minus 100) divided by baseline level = -0.84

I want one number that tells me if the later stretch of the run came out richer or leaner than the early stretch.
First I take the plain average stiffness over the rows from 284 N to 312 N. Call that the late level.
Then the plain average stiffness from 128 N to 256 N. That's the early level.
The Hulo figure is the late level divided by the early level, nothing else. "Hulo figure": 1.03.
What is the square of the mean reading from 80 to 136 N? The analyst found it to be 2243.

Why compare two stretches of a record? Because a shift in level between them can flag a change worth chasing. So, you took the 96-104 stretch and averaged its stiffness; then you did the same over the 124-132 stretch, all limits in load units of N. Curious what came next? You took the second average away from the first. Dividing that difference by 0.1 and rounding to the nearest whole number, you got 131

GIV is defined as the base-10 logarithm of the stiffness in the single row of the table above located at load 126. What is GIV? 1.59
